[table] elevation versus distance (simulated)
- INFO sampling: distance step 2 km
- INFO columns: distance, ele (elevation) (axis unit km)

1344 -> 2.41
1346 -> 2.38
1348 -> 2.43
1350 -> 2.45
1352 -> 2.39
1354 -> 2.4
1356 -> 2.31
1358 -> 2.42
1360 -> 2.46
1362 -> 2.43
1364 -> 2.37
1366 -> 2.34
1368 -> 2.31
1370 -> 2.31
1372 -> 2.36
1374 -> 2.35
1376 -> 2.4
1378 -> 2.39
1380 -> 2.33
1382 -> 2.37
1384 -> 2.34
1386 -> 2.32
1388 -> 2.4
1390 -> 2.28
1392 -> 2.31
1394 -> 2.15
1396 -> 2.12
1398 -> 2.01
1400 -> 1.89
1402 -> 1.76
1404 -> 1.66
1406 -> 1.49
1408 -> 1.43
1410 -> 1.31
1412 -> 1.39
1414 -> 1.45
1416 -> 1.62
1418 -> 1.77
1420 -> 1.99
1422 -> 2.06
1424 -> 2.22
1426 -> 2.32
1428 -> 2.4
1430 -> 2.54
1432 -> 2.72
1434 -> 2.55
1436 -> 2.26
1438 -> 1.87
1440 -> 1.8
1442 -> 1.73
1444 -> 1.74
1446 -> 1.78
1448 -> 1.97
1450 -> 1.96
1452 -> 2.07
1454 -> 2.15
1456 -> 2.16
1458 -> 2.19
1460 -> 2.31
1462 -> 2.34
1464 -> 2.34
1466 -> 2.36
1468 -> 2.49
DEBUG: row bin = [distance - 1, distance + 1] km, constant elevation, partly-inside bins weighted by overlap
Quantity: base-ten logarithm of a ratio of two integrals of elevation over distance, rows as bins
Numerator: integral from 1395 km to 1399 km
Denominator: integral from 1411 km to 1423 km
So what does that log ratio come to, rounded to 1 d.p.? -0.4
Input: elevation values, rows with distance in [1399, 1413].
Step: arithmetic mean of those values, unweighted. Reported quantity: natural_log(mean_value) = 0.45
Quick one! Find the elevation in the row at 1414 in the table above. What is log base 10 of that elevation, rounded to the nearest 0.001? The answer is 0.161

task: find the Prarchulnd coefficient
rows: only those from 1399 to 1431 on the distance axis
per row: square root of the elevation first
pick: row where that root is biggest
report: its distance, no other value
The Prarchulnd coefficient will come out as 1430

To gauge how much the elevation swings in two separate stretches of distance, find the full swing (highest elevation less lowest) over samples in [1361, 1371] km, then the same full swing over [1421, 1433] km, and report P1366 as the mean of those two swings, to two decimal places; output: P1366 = 0.39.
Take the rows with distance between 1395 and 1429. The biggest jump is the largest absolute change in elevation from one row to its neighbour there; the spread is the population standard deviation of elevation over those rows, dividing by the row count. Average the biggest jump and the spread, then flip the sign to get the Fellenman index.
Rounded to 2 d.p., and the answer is -0.28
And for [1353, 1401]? -0.15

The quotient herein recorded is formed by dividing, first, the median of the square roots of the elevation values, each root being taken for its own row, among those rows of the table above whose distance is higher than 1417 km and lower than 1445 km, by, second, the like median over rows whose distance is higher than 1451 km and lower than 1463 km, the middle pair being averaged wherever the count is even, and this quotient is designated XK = 0.99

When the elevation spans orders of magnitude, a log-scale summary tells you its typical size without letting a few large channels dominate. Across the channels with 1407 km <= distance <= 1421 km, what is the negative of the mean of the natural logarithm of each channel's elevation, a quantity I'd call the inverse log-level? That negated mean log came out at -0.44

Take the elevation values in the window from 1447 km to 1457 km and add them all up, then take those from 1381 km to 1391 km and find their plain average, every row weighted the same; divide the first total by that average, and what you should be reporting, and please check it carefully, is 4.4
